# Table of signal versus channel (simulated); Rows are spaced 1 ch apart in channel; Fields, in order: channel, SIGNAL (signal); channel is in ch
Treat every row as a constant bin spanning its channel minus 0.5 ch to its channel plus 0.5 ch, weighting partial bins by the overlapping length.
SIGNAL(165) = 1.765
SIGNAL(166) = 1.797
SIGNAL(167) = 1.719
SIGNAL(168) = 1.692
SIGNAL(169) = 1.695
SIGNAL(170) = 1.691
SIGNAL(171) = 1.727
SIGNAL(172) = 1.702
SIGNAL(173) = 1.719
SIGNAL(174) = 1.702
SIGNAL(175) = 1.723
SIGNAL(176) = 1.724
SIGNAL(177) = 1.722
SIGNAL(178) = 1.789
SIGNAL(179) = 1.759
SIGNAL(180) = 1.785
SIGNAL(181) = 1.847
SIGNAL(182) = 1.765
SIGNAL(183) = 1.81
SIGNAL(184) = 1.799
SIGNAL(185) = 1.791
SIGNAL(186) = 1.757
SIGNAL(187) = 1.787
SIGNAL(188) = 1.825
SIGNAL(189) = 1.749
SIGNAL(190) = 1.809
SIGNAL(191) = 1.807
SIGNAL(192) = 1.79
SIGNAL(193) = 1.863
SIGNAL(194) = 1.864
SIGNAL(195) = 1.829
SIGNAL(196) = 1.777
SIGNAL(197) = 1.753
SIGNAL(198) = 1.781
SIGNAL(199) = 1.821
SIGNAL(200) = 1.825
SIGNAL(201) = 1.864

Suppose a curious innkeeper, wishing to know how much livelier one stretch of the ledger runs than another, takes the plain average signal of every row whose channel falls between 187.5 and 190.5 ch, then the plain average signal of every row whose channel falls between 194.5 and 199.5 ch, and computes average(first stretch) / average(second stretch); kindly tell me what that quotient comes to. 1.001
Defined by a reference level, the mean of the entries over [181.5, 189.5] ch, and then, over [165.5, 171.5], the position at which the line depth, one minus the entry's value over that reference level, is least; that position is 166 ch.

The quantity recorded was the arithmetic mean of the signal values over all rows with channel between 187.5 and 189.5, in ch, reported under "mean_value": 1.79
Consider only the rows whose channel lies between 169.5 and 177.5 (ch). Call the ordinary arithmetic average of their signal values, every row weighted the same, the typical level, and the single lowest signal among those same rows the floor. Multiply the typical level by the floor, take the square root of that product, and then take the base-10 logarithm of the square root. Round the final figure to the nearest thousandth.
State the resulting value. 0.231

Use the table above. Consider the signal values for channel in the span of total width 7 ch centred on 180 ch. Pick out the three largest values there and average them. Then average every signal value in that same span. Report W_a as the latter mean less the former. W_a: -0.033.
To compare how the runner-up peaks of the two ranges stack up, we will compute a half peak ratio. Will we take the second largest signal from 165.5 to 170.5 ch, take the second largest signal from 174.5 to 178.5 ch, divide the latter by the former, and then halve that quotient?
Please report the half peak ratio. 0.501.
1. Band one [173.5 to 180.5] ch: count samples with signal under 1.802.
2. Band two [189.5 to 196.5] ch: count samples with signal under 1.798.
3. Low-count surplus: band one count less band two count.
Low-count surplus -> 5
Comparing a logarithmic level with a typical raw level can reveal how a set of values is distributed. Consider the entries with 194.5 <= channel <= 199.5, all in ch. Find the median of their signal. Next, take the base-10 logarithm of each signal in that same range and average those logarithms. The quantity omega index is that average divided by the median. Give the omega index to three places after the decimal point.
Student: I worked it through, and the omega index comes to 0.142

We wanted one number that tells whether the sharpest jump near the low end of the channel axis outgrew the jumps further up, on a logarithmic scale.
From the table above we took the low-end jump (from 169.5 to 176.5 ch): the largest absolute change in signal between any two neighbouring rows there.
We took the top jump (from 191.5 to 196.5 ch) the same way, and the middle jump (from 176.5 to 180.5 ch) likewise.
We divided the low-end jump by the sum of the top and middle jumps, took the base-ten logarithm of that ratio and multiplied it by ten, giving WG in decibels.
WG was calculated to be -5.9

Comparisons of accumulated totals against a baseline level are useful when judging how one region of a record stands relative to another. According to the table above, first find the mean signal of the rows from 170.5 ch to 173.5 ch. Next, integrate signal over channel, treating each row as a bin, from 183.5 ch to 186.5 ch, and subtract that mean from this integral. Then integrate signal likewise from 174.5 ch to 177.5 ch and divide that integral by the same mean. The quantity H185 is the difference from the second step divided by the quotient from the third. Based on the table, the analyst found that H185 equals 1.21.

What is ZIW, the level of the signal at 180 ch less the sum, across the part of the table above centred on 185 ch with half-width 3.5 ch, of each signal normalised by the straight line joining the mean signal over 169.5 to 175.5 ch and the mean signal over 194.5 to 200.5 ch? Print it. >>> -5.36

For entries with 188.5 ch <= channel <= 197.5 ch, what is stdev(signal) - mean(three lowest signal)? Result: -1.72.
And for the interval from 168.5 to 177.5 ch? -1.68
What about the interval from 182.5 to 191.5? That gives -1.74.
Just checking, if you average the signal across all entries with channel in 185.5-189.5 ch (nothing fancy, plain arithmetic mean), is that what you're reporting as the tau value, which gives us 1.78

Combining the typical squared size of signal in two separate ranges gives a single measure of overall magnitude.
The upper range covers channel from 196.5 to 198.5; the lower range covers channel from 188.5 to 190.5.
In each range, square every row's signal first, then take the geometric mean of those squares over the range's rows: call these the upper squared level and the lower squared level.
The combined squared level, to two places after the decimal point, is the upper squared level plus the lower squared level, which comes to 6.29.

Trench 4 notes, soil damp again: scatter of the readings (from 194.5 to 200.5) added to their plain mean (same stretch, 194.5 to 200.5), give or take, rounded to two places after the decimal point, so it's 1.83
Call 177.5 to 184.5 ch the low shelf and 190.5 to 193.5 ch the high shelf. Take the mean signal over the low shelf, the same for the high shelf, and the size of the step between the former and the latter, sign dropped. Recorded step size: 0.027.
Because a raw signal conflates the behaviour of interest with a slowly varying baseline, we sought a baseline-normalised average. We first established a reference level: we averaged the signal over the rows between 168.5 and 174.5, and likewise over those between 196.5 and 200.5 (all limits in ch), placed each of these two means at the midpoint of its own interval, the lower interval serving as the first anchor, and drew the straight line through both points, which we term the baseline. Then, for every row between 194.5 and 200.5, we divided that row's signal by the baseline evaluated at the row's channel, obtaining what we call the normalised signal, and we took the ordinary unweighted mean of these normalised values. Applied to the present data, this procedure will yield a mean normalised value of 1.003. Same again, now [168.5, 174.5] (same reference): 1.000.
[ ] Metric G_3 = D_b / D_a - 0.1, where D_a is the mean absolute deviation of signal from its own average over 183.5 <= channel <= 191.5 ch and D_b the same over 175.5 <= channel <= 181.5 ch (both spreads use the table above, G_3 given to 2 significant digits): 1.7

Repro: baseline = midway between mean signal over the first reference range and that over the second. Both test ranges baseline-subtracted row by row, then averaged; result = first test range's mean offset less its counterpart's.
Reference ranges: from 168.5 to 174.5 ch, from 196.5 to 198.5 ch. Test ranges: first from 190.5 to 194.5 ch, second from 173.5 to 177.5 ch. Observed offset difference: 0.11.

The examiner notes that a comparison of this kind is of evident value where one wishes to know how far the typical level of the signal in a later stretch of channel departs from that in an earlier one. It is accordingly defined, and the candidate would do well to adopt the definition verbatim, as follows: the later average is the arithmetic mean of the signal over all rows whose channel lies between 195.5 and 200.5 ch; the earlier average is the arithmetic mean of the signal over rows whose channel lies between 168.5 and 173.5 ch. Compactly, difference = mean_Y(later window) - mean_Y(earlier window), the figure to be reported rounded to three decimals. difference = 0.085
